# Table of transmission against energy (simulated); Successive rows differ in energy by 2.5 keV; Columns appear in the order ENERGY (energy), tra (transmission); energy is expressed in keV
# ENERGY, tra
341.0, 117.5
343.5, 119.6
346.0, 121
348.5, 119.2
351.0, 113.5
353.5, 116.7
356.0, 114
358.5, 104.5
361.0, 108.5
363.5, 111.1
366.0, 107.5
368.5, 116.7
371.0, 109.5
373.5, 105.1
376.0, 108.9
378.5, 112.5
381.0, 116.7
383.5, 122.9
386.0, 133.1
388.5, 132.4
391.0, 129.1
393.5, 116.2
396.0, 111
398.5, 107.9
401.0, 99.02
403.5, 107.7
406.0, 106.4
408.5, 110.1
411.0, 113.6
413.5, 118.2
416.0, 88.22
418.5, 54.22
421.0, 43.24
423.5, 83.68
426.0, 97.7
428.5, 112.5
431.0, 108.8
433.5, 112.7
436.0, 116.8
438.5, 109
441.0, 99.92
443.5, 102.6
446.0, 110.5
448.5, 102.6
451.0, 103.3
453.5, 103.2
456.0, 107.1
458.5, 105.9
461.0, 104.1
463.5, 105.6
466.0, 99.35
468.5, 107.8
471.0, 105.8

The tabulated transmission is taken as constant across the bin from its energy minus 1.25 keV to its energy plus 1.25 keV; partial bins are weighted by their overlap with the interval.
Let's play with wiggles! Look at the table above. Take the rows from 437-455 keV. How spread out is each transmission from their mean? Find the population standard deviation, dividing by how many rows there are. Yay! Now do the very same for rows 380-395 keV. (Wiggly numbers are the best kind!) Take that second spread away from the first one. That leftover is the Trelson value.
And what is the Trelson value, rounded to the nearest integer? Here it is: -3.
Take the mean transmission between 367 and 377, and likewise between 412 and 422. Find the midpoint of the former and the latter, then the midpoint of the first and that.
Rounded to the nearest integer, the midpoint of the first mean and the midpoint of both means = 102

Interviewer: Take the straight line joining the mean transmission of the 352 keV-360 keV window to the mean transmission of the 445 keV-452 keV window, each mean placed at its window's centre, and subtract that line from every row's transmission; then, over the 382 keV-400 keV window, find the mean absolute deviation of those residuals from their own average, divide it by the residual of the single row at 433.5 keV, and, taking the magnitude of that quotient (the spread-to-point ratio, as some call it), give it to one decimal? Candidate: 1.3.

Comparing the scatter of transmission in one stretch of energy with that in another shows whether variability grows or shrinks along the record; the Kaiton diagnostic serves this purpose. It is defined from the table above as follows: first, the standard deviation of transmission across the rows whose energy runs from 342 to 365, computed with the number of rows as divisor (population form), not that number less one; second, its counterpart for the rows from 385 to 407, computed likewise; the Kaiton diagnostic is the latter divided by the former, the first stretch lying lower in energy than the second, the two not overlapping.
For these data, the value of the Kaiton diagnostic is 2.3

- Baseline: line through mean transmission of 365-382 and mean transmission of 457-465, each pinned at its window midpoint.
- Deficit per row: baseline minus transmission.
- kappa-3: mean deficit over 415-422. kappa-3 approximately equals 46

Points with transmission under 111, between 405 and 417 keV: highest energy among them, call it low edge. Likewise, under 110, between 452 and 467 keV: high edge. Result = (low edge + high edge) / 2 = 441.0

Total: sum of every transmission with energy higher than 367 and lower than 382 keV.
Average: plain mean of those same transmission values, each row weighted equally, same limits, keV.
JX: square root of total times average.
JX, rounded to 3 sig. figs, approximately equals 273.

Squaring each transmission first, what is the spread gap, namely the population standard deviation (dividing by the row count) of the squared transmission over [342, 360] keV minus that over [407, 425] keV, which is -3299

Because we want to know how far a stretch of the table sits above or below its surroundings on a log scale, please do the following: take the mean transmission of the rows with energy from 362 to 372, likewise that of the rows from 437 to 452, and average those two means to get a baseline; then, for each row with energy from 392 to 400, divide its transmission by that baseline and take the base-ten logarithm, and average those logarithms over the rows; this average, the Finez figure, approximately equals 0.015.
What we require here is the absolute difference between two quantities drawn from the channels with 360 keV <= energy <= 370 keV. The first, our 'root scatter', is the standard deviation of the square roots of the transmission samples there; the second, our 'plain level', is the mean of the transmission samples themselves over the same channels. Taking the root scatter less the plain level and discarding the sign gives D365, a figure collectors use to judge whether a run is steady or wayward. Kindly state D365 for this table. 111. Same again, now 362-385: 112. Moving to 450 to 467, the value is 104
